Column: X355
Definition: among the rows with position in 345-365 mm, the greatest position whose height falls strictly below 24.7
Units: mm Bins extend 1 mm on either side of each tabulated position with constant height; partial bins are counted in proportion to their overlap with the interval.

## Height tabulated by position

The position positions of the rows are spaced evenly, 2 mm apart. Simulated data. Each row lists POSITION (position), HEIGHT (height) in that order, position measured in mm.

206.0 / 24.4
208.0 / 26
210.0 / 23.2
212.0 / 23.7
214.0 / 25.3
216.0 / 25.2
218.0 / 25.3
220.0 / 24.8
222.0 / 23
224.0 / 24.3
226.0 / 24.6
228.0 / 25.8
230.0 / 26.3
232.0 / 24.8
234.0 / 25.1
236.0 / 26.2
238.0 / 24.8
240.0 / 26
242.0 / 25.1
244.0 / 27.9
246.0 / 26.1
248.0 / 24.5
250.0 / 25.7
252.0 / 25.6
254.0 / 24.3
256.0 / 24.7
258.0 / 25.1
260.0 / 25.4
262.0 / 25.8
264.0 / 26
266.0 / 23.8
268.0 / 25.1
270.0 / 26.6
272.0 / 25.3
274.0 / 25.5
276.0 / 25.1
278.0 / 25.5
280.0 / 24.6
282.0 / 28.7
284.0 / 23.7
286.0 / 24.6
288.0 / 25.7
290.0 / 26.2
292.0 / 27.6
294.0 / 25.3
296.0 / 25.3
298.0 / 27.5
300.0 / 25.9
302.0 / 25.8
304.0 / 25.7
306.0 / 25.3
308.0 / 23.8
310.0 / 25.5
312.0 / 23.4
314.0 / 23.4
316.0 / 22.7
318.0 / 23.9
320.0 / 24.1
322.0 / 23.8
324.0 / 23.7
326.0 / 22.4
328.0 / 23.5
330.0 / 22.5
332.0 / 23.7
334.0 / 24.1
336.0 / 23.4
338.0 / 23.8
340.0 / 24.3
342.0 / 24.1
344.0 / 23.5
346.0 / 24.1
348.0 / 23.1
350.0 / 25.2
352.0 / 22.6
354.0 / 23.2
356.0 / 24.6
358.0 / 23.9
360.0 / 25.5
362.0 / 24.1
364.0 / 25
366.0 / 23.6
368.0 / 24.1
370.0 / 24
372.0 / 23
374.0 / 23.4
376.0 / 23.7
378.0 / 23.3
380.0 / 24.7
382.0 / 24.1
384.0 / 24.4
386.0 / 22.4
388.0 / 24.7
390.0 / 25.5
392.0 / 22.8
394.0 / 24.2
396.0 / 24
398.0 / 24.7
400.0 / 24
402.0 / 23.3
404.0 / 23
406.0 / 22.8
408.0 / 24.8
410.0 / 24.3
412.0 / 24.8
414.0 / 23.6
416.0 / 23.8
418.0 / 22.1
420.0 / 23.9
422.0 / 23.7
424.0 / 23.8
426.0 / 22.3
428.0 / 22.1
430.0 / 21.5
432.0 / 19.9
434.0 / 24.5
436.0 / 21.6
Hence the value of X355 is 362.0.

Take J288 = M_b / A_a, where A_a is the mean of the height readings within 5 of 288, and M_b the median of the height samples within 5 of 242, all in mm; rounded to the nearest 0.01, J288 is 1.02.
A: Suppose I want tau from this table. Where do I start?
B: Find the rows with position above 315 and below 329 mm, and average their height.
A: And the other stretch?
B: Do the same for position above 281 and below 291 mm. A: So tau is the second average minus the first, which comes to 2.3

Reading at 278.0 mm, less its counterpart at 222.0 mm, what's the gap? 2.5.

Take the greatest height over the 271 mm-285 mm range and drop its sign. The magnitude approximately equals 28.7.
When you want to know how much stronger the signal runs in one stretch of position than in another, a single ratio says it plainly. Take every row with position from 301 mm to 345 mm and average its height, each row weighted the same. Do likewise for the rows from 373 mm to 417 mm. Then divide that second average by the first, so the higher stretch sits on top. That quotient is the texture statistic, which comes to 1.00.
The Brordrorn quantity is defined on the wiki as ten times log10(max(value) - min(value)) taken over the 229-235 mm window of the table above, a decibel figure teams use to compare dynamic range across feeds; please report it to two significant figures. 1.8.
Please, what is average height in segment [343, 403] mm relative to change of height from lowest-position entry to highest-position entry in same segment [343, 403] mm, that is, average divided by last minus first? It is -120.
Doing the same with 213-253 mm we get 84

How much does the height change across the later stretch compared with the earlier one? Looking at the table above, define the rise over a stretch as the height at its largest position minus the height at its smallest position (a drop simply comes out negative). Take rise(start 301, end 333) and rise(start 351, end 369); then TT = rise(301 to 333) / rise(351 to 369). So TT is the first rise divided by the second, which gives -1.4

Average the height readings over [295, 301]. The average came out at 26.2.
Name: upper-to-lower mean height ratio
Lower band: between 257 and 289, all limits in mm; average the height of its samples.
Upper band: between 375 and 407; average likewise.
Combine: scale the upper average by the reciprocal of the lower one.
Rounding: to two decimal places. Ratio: 0.94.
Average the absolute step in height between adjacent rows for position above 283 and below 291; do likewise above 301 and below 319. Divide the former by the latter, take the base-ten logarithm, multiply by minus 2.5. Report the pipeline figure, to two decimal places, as 0.16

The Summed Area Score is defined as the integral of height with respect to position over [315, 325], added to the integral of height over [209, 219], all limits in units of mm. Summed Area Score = 482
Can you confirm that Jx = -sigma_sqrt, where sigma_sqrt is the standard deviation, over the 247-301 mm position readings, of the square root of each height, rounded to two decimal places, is -0.11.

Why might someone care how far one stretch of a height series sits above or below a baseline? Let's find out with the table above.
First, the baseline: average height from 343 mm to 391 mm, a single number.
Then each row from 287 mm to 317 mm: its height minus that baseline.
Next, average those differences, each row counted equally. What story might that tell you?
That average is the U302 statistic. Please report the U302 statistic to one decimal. 1.3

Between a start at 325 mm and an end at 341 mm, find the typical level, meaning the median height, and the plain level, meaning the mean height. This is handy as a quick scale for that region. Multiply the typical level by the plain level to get 554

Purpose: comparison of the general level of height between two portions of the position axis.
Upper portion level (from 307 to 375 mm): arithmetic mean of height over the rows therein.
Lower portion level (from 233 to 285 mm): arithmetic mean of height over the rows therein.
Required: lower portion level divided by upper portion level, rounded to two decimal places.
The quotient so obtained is 1.07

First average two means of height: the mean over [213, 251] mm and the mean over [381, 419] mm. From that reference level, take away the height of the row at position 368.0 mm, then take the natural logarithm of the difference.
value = -0.73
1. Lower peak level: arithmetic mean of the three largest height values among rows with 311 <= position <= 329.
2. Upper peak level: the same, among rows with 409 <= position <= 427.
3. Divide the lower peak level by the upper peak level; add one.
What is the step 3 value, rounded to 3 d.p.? 1.984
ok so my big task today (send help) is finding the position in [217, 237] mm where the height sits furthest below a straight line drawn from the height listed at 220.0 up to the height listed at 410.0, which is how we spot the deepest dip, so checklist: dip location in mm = 222.0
